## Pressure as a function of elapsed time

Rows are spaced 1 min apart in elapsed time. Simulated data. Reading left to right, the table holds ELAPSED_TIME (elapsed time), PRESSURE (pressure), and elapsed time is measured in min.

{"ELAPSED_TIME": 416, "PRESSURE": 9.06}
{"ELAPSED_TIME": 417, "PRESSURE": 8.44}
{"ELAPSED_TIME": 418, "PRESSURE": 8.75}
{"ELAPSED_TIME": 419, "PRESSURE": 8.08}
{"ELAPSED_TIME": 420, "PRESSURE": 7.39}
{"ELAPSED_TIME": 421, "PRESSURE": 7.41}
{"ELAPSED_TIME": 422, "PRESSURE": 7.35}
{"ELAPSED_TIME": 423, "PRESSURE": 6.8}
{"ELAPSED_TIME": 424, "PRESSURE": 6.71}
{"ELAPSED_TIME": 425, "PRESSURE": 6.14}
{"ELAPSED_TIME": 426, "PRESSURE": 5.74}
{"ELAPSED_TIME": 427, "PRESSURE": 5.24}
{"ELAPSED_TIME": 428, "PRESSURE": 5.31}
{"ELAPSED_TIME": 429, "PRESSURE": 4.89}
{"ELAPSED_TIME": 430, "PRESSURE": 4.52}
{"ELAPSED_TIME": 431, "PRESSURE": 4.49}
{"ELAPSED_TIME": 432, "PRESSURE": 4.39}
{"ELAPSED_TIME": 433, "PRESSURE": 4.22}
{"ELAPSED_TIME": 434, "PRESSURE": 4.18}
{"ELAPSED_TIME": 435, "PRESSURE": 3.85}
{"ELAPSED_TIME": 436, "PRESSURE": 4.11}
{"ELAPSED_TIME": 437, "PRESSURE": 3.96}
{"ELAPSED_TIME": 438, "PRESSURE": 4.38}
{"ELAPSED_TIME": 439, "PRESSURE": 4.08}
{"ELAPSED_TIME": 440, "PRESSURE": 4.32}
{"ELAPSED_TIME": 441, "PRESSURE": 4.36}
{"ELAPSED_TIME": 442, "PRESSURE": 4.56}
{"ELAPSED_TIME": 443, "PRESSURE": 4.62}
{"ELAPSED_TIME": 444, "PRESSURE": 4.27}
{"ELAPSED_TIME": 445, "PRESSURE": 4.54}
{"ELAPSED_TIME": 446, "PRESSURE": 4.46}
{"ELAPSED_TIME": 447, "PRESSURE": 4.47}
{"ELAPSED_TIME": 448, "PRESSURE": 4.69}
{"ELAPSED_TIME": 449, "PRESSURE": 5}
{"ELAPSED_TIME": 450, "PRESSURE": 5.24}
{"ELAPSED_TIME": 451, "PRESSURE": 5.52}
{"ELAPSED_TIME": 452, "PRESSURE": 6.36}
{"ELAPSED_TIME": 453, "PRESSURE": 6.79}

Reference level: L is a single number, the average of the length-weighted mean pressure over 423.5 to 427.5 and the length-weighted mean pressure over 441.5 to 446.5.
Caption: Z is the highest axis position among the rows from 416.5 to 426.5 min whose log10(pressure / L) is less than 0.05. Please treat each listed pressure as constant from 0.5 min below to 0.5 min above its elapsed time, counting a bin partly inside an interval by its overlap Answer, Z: 426 min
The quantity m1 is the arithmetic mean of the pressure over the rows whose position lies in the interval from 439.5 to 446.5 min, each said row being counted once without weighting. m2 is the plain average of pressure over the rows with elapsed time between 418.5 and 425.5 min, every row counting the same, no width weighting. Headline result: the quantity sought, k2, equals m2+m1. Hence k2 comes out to 11.6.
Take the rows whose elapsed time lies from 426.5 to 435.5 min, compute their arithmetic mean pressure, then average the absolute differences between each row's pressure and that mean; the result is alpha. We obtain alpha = 0.39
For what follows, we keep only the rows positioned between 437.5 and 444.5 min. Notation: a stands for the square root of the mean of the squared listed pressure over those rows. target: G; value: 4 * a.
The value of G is 17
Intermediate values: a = 4.4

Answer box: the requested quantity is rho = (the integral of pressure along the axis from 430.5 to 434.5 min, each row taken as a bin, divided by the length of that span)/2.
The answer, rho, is 2.16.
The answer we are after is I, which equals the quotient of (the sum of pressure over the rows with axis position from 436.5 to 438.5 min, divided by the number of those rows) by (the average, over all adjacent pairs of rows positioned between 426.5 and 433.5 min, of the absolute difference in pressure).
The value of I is 22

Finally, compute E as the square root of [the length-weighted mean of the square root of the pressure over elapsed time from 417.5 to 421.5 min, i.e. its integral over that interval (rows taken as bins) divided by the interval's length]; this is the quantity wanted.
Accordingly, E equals 1.68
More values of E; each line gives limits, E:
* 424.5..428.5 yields 1.54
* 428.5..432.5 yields 1.46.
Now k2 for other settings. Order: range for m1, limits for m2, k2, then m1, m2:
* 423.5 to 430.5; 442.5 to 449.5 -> 10.1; 5.51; 4.6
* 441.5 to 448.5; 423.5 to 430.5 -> 10.0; 4.52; 5.5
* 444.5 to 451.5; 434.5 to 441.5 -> 9.0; 4.85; 4.2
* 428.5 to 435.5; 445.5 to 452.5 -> 9.5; 4.36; 5.1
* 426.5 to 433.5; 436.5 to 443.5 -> 9.0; 4.72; 4.3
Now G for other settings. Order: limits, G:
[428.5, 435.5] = 17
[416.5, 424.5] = 31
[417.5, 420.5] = 32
